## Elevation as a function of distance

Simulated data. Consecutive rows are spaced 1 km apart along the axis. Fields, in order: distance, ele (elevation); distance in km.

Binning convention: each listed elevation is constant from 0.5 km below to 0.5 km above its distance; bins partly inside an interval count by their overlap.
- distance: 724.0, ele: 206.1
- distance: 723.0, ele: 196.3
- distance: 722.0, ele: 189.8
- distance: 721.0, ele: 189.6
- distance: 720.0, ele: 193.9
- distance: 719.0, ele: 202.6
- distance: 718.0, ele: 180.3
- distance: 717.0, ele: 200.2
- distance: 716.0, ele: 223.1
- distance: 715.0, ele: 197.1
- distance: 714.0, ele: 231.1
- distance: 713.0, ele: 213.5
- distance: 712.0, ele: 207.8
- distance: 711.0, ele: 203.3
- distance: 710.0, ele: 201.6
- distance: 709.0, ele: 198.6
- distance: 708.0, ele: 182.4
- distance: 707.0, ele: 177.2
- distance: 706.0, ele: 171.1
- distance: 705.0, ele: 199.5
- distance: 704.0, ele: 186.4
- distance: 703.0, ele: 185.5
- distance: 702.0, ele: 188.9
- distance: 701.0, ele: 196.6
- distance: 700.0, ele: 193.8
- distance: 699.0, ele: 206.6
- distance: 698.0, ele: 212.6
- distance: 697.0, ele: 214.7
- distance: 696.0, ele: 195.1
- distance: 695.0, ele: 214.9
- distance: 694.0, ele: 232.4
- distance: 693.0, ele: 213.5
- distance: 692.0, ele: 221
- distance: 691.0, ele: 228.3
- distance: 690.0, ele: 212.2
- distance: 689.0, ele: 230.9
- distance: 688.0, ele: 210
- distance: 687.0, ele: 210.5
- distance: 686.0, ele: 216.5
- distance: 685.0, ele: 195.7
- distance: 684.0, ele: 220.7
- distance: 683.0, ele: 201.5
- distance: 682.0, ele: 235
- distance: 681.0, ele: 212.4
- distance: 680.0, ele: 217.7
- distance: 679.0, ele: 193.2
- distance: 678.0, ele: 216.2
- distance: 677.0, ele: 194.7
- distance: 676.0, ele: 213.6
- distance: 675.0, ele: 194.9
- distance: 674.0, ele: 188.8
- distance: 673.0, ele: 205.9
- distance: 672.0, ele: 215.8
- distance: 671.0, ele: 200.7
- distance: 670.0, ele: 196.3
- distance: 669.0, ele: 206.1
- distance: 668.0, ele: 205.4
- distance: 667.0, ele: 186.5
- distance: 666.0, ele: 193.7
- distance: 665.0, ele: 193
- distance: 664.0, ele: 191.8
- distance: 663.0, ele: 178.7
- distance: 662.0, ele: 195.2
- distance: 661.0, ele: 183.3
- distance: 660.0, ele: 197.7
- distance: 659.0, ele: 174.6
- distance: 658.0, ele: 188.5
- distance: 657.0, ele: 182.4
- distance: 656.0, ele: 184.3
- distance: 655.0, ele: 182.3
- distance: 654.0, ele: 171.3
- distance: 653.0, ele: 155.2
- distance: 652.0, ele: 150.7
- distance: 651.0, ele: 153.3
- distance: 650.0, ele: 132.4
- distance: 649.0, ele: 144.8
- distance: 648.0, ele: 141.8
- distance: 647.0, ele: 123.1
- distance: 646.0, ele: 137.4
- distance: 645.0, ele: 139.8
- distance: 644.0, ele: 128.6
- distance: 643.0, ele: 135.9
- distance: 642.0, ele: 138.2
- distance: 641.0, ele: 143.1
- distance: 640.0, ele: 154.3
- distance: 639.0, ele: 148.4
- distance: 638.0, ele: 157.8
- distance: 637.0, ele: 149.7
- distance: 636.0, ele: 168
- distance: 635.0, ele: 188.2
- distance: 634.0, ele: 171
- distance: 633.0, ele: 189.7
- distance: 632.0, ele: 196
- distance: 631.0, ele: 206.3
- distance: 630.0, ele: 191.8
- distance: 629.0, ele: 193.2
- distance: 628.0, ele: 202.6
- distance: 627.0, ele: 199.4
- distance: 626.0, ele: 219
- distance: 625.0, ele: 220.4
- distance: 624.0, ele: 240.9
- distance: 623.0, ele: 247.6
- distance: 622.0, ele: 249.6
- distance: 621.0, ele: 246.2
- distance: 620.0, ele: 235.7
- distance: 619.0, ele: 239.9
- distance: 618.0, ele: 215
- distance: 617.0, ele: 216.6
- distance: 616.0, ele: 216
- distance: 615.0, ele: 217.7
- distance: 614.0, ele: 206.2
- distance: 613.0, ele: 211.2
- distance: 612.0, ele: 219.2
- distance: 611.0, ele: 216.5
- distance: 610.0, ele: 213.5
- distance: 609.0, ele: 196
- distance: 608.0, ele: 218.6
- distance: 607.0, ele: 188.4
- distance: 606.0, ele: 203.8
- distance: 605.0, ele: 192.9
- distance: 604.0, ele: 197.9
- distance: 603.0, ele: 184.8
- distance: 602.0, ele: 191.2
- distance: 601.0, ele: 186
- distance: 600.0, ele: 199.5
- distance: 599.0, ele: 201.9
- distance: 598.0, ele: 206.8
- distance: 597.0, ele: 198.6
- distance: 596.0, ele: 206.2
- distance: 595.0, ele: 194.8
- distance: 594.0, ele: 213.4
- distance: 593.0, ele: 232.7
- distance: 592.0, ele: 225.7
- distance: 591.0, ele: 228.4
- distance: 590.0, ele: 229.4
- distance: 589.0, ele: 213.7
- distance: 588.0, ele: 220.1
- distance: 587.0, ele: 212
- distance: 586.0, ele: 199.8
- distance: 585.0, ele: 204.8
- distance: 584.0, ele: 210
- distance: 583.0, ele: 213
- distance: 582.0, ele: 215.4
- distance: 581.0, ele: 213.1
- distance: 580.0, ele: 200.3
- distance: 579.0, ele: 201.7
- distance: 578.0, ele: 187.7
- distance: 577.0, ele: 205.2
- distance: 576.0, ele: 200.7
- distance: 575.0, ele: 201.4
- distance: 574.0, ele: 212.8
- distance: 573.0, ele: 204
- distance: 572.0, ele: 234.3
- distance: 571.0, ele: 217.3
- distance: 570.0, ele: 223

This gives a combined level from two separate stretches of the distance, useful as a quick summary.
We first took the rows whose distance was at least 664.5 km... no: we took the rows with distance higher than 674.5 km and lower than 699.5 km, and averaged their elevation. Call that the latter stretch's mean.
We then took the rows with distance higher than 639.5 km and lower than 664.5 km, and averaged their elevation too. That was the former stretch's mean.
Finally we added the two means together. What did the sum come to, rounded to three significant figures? 373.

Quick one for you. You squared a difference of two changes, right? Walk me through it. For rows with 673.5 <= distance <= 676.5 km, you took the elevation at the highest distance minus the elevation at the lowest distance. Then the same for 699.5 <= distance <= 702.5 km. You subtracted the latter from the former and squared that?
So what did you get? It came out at 882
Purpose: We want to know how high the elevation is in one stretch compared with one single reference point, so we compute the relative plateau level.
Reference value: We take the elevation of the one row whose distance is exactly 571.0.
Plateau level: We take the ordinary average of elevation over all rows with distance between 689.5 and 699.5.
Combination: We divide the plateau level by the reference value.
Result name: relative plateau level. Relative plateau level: 0.99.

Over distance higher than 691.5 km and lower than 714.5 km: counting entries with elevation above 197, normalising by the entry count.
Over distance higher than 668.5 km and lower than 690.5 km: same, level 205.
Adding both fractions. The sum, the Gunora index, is 1.2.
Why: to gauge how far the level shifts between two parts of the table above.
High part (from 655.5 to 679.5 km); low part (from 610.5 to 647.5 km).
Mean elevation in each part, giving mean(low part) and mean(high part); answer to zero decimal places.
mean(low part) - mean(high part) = -4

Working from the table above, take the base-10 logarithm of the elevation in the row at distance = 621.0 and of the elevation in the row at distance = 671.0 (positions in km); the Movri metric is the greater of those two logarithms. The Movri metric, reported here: 2.39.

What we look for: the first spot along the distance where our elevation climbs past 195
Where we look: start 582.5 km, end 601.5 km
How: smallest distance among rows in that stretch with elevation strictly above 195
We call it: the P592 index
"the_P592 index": 583.0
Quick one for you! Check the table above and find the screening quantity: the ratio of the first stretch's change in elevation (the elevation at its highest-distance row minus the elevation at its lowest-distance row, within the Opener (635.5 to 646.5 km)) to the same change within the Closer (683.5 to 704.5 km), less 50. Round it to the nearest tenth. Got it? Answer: -49.1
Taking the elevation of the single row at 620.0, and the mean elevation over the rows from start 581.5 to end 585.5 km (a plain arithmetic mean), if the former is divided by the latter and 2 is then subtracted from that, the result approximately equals -0.88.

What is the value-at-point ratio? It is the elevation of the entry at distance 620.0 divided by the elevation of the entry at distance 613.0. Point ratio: 1.12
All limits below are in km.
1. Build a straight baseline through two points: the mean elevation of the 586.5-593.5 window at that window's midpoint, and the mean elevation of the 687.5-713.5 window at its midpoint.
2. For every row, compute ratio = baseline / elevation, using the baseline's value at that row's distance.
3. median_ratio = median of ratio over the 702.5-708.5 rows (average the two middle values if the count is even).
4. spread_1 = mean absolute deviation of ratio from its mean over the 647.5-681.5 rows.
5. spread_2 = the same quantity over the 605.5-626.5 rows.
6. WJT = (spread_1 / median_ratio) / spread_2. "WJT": 1.9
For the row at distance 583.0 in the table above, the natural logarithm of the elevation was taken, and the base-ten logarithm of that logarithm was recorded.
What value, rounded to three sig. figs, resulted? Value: 0.729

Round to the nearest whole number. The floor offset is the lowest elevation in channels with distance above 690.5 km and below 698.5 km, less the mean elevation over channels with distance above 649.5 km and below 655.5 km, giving 38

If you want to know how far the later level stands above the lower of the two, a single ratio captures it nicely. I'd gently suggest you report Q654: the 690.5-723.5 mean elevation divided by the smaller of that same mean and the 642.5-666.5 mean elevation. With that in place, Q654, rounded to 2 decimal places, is 1.22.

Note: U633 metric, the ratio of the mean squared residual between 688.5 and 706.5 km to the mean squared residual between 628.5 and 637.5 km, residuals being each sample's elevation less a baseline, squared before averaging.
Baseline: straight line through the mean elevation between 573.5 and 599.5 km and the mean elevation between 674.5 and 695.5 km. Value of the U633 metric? 0.3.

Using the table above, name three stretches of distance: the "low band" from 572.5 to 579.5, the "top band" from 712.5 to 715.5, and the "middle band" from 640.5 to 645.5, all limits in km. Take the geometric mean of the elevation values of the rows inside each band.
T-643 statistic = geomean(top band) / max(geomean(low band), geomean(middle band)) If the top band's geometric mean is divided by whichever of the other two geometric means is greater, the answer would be 1.06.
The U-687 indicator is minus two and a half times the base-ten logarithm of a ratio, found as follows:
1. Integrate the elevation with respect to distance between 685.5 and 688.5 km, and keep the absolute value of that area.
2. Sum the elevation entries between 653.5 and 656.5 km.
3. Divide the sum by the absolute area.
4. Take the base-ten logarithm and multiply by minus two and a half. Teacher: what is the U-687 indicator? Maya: 0.18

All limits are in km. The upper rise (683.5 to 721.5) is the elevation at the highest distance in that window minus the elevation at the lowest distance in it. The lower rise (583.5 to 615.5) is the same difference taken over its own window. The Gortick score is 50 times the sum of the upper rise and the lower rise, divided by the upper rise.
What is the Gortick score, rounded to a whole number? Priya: 38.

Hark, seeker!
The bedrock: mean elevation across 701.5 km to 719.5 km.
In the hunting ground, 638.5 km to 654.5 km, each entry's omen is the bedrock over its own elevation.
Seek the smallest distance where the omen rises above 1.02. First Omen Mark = 639.0 km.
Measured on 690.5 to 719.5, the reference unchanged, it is 702.0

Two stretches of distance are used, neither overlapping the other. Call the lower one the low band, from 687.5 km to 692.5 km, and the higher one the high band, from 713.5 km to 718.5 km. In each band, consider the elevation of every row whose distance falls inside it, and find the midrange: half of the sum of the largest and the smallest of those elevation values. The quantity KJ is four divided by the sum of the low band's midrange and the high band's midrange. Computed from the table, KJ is 0.0094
